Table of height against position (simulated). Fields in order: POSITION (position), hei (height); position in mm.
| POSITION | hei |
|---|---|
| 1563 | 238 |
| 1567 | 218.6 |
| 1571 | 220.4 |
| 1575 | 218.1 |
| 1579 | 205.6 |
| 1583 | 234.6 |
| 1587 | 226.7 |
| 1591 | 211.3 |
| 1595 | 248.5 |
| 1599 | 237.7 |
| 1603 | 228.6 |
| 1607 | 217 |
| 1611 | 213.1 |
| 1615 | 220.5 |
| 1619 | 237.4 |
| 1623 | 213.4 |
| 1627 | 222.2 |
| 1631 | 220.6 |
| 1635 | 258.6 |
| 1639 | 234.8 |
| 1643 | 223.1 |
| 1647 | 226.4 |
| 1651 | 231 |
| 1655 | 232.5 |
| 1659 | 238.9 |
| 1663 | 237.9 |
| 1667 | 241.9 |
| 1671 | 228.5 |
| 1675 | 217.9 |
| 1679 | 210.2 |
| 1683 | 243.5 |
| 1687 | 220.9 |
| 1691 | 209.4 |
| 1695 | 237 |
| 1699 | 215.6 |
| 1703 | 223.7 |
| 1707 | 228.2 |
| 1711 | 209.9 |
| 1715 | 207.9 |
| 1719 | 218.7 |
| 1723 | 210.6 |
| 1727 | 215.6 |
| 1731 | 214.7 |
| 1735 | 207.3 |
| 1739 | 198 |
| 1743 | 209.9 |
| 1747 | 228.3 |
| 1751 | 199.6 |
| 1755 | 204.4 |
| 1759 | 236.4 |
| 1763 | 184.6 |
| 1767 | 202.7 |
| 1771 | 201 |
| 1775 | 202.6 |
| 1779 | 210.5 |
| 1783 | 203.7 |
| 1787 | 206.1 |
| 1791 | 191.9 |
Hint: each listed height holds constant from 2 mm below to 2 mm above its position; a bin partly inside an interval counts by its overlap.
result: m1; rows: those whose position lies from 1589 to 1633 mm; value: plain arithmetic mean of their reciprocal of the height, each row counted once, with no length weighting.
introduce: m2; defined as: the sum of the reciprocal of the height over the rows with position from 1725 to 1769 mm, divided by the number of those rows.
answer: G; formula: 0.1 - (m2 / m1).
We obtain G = -0.975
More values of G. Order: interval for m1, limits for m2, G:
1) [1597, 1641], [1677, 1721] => -0.932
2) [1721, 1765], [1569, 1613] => -0.837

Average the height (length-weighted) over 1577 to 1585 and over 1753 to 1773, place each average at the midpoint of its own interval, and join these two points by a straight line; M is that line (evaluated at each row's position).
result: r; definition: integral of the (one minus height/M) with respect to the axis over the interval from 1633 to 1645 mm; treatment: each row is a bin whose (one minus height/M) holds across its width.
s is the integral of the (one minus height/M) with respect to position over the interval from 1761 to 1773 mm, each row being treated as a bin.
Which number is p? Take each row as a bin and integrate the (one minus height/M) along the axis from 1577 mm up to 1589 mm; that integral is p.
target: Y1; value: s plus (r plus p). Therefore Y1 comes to -0.9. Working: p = -0.13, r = -1.3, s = 0.5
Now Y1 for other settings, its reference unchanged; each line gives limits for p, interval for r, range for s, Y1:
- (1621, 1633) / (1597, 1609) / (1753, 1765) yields -0.8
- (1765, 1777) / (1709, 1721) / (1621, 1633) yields -0.1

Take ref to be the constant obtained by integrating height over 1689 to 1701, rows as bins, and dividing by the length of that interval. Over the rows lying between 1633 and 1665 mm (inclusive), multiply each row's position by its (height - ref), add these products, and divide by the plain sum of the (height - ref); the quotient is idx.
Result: 1647.4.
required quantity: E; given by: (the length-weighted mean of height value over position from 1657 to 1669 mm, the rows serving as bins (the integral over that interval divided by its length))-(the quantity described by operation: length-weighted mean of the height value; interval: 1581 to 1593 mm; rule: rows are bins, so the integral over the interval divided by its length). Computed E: 15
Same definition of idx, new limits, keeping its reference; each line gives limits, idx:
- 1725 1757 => 1742.8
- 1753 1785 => 1770.4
